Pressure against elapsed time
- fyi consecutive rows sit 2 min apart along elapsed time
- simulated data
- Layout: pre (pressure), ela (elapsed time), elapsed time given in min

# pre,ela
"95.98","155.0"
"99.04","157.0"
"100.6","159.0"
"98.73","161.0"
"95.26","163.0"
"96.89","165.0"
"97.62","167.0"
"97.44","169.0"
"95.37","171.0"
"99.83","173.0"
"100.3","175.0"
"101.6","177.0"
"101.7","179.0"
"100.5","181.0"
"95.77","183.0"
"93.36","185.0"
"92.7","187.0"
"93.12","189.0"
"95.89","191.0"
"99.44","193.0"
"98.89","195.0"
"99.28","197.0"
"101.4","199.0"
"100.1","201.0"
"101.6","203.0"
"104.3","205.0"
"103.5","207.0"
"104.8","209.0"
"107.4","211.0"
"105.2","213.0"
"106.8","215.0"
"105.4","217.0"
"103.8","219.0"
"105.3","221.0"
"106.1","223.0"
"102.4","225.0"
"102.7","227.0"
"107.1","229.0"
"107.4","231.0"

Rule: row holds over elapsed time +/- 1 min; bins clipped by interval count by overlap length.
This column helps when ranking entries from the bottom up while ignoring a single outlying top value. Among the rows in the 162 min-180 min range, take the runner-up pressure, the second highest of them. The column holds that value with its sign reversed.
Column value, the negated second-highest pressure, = -102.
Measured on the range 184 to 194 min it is -96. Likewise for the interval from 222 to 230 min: -106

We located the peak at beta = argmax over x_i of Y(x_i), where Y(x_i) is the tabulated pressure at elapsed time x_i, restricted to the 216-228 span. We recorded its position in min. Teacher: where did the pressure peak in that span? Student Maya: 223.0 min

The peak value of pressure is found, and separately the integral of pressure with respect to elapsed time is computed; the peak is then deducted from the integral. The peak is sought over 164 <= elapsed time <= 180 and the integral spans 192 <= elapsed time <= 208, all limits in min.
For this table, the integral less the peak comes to 1515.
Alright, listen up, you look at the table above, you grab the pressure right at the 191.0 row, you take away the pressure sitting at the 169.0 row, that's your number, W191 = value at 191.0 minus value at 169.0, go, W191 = -2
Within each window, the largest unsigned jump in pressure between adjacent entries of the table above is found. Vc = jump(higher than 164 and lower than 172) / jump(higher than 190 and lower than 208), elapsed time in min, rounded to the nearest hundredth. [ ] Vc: 0.58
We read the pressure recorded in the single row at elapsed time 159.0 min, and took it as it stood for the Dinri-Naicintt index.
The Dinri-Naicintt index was 100.6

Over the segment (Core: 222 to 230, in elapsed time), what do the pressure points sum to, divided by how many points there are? 105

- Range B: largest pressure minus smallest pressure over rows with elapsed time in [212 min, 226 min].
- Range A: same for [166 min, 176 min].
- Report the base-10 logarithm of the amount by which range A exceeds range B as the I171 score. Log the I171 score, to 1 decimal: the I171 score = -0.3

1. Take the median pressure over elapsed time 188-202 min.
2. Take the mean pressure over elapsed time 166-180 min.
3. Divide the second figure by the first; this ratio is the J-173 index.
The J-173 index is 1.00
